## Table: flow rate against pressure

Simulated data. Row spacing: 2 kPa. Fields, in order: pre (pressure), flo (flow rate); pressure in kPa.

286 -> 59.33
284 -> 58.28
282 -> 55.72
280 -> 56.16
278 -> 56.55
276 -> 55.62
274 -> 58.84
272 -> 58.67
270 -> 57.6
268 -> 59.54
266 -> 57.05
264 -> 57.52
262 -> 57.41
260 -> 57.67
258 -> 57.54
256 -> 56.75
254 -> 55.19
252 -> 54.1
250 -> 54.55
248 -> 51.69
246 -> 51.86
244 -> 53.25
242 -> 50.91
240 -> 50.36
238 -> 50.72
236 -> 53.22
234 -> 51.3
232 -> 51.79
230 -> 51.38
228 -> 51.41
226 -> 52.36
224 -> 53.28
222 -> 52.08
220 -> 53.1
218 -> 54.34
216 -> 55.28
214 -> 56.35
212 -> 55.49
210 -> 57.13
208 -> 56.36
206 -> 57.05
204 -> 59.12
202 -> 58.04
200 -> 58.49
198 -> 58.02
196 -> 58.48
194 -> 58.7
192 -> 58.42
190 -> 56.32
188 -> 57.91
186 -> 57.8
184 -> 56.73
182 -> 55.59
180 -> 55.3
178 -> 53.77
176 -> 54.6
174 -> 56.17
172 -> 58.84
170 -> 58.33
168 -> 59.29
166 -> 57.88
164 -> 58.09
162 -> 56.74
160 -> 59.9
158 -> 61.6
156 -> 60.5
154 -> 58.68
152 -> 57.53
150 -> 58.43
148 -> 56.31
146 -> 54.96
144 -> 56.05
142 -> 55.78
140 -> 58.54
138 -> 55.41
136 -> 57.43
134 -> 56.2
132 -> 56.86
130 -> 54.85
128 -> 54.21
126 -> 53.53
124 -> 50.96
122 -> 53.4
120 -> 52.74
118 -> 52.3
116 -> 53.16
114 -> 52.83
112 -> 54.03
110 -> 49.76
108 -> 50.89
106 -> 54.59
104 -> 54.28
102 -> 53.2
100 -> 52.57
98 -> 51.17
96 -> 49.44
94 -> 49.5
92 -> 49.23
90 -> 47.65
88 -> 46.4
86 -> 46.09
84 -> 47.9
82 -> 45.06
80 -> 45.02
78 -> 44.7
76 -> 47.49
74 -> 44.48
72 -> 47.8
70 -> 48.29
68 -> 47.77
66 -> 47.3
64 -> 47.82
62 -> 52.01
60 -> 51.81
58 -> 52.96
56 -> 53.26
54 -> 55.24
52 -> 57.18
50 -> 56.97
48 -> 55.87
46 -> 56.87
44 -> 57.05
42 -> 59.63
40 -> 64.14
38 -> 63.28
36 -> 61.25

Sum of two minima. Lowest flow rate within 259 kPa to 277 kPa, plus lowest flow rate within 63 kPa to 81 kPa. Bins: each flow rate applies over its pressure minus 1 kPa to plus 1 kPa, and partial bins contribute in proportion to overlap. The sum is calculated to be 100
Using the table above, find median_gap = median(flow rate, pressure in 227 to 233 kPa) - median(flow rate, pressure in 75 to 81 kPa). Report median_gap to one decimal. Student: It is 6.4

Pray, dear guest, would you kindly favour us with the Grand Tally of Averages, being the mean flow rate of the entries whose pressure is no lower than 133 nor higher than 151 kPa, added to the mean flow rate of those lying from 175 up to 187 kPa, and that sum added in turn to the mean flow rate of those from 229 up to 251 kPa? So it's 164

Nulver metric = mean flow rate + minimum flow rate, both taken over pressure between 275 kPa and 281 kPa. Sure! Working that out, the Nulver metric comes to 112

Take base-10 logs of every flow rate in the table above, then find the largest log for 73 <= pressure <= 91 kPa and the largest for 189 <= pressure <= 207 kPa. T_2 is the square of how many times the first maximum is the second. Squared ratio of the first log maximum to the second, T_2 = 0.90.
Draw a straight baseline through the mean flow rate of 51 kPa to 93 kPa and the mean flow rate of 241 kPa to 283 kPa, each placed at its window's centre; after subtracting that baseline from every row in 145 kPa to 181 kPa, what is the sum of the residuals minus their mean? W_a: 92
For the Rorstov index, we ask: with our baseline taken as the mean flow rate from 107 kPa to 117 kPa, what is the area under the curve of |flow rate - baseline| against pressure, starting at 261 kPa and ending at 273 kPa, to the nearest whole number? 70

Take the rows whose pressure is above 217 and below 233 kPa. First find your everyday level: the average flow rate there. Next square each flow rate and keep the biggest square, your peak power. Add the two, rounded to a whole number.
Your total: 3005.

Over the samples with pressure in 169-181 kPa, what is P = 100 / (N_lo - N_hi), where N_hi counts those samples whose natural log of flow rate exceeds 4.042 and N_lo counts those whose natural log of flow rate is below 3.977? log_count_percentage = -50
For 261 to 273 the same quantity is -17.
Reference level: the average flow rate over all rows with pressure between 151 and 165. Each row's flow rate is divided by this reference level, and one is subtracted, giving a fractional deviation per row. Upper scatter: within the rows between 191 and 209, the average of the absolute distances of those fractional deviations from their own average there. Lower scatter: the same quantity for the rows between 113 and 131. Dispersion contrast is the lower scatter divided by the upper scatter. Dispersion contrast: 1.27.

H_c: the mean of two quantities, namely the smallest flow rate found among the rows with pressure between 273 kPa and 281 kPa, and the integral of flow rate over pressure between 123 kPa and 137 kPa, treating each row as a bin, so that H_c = 412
